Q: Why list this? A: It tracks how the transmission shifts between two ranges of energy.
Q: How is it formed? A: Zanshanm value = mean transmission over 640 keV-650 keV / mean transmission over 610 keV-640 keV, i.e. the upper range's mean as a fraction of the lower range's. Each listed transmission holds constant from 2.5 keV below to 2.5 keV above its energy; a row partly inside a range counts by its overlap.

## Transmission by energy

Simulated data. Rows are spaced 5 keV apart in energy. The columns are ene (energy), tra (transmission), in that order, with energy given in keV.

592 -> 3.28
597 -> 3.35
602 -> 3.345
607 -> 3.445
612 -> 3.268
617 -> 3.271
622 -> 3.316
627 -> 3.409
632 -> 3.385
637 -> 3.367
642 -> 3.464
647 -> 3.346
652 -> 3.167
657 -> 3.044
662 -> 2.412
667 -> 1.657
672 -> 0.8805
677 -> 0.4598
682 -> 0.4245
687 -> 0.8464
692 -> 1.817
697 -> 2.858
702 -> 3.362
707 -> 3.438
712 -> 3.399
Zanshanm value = 1.02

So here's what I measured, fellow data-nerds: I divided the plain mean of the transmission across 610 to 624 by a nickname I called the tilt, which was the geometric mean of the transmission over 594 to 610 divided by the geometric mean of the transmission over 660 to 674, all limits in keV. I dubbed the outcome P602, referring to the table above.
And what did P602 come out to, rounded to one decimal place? 1.5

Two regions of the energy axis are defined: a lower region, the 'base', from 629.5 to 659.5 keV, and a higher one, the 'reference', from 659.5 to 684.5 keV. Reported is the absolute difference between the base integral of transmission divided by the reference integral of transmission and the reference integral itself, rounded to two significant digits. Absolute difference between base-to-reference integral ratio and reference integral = 26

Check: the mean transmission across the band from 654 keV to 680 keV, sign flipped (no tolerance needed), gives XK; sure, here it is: -1.7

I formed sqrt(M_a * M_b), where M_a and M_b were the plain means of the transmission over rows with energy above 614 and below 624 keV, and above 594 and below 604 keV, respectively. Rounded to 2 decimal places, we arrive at 3.32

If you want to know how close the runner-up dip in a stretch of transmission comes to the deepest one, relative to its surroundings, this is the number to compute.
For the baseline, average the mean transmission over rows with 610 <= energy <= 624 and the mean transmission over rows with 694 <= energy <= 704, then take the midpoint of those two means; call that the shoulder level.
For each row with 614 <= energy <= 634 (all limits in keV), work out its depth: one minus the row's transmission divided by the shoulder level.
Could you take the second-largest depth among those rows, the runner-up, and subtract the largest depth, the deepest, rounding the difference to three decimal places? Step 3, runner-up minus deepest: -0.014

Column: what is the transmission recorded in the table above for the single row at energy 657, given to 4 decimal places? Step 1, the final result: 3.0440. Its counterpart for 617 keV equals 3.2710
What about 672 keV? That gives 0.8805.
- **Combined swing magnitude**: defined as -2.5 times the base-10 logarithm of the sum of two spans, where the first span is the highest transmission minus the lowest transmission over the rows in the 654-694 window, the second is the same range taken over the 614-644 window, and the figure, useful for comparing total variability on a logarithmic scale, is -1.12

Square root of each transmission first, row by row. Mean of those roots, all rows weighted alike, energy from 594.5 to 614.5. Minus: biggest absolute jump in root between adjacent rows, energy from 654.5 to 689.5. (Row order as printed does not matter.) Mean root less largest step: 1.482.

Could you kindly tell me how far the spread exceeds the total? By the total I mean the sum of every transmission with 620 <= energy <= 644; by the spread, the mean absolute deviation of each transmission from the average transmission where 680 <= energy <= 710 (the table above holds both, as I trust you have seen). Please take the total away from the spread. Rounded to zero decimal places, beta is -16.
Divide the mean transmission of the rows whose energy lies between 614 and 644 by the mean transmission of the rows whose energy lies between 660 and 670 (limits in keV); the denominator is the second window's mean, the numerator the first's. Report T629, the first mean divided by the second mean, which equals 1.7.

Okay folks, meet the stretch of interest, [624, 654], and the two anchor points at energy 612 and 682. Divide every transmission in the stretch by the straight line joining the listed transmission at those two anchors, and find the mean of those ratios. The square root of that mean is 1.26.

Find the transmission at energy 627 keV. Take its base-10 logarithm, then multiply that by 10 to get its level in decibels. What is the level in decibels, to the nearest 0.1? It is 5.3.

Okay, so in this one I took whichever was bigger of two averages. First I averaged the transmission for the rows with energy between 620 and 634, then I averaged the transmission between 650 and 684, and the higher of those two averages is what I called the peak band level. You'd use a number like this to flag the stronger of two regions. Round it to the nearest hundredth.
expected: 3.37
